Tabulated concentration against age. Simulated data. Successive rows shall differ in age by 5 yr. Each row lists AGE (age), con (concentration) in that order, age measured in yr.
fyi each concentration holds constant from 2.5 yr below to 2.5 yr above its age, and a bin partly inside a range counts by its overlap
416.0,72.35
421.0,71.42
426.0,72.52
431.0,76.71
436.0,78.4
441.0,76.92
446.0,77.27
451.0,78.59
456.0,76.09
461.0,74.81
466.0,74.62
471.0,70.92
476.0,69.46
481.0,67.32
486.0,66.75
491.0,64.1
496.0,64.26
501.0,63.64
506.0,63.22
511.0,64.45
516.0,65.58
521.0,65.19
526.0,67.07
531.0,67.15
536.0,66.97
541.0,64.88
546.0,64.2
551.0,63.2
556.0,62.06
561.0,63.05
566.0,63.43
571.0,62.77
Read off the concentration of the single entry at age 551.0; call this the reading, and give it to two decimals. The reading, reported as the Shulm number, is 63.20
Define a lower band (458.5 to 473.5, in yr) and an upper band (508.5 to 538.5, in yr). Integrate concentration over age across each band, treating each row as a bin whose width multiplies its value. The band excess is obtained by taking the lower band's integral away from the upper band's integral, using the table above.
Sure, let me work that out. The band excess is 880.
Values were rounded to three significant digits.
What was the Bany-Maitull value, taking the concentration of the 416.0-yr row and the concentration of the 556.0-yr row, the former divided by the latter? 1.17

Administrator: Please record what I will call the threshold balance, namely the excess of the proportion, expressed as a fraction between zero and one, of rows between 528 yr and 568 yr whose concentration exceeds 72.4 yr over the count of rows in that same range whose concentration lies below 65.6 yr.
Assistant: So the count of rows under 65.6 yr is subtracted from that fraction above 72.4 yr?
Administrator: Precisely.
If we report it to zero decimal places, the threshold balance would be -6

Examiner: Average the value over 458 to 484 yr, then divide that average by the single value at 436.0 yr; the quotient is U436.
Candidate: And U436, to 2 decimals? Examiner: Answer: 0.91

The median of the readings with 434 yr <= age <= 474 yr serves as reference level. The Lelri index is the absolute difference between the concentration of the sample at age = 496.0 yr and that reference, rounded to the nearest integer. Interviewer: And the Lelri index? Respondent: 12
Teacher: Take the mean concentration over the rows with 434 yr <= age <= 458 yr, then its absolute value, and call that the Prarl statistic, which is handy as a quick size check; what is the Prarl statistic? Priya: 77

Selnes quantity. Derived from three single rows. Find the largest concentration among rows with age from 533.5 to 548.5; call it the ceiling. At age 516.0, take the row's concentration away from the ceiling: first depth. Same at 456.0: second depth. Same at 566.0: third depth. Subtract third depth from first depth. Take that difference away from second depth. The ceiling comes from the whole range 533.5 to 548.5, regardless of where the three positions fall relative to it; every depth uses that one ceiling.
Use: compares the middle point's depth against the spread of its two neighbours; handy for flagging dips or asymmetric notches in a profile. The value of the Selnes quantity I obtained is -7.0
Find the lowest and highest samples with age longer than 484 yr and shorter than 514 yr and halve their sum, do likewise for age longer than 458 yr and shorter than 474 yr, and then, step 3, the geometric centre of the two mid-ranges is 69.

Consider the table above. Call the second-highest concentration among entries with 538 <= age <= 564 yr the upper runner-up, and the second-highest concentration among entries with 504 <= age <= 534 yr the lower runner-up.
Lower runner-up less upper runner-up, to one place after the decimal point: 2.9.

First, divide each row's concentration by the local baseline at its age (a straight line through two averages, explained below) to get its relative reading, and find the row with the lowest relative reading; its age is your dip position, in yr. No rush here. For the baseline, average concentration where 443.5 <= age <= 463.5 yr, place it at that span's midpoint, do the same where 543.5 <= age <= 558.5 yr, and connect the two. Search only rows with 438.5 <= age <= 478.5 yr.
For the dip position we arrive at 476.0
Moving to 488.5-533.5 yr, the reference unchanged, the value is 491.0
